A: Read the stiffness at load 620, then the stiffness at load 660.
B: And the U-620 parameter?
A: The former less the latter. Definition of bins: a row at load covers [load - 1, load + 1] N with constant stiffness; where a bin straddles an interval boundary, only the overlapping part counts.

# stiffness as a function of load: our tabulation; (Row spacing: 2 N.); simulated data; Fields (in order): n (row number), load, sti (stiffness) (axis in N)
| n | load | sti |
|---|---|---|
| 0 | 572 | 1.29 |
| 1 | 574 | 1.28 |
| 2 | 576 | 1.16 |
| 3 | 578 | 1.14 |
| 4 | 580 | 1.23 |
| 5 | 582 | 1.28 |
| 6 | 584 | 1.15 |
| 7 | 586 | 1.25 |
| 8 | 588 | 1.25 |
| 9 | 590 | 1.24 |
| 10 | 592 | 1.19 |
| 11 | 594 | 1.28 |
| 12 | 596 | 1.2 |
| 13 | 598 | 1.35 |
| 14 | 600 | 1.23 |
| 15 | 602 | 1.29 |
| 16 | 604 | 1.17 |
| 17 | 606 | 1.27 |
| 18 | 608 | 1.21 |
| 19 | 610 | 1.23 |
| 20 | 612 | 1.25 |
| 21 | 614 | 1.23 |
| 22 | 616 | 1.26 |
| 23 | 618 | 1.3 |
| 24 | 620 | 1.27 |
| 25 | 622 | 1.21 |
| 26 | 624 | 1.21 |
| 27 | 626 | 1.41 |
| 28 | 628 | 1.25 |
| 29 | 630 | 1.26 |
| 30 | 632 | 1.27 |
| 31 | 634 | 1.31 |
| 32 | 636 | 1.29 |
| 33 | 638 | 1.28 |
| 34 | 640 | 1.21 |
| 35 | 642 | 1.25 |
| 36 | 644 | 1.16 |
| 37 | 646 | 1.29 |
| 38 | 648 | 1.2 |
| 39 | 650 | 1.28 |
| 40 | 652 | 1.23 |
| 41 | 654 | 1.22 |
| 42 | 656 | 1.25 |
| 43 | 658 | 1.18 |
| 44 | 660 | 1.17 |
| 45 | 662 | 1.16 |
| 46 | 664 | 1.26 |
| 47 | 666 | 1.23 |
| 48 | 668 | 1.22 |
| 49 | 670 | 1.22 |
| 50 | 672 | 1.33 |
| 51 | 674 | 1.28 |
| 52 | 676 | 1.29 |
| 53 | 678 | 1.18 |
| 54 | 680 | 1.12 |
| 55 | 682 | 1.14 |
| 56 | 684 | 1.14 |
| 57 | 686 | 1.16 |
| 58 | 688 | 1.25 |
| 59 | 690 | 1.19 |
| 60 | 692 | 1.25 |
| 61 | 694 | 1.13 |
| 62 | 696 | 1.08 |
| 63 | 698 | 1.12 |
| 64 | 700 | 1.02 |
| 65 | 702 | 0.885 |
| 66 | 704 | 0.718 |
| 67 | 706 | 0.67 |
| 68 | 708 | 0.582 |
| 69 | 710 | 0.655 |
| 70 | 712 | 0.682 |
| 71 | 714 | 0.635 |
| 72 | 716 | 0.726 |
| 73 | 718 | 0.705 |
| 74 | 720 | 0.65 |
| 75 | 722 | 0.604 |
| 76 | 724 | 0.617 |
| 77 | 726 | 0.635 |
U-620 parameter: 0.10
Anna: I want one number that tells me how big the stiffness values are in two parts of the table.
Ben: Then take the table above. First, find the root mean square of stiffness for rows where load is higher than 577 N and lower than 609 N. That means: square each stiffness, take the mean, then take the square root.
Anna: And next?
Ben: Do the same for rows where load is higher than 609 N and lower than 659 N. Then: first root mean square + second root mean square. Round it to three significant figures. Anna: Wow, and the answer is 2.49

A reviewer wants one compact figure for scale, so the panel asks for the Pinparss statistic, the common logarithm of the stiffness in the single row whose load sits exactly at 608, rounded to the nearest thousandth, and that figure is 0.083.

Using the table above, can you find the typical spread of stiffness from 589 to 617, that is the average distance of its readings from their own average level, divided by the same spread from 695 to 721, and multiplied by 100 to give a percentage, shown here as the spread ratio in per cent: 23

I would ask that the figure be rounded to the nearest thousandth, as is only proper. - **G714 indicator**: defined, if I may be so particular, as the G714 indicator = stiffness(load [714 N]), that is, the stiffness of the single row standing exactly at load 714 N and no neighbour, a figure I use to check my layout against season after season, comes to 0.635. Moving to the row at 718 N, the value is 0.705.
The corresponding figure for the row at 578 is 1.140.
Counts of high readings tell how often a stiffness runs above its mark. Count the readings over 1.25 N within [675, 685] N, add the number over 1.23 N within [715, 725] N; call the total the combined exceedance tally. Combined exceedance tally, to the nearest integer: 1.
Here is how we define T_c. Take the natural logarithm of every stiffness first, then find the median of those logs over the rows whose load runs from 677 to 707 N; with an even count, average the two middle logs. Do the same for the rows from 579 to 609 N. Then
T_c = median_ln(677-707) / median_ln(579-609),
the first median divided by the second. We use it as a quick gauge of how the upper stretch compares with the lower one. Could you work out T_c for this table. 0.57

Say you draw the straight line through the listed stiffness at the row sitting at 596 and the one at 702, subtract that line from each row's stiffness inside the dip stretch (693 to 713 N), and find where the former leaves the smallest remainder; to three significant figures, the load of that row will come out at 708 N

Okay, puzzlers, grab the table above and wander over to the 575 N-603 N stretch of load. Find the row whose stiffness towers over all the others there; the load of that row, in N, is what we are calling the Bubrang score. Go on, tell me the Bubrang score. 598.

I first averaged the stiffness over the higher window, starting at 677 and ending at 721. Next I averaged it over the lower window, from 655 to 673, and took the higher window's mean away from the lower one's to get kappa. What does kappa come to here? 0.28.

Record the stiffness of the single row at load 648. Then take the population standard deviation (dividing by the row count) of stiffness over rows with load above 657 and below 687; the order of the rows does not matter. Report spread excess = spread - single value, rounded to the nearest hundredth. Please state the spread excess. -1.14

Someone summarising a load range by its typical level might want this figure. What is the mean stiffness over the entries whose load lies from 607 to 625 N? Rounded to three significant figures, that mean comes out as 1.24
